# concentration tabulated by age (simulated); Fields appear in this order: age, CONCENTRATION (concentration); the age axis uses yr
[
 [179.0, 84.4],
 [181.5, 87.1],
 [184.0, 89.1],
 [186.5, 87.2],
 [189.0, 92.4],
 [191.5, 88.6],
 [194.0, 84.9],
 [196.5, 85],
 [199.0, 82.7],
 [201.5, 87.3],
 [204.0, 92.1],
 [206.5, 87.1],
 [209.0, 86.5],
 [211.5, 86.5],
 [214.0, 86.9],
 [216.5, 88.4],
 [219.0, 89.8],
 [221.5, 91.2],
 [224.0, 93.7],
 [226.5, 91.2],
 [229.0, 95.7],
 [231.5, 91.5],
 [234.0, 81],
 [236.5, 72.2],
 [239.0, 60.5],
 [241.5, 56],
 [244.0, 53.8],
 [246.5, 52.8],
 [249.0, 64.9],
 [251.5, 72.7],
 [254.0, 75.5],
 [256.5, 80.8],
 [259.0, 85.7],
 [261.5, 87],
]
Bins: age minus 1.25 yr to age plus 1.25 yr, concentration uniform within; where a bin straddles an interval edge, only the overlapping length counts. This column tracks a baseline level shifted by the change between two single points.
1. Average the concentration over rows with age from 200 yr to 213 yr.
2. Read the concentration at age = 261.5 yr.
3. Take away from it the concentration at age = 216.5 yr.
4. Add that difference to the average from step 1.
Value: 86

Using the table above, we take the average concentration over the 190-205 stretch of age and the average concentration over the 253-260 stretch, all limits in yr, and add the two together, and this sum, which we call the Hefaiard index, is 167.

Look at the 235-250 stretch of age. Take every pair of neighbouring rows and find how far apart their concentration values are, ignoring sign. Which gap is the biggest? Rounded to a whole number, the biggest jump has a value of 12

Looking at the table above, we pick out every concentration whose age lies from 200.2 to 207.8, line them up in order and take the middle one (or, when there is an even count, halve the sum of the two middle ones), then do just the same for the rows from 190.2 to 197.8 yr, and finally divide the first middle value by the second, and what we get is 1.03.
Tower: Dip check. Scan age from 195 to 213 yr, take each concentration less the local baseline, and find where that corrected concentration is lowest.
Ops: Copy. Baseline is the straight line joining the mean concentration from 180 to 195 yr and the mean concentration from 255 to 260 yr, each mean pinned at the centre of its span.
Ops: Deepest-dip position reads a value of 199.0 yr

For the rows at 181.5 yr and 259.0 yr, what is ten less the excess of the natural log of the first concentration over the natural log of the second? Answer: 9.98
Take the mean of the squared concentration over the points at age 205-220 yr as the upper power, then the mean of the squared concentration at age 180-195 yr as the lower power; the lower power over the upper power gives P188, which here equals 1.02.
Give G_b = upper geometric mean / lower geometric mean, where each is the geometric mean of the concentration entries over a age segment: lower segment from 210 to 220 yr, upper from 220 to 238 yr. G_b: 1.00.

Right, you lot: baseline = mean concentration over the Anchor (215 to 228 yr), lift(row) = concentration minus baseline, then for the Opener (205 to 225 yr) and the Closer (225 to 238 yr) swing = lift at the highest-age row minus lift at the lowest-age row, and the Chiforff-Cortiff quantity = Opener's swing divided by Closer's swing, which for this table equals -0.3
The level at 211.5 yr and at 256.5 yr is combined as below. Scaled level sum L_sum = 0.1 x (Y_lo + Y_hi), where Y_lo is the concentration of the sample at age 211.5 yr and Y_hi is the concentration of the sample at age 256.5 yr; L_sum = 17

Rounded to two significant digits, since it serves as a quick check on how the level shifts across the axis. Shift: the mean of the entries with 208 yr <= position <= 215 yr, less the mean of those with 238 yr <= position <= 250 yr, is 29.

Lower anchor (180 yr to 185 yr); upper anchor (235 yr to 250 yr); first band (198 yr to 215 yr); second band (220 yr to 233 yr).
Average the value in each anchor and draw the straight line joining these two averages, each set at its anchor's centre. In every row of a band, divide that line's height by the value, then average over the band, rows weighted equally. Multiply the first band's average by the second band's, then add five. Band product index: 5.65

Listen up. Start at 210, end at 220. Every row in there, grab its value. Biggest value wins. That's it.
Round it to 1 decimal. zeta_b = 89.8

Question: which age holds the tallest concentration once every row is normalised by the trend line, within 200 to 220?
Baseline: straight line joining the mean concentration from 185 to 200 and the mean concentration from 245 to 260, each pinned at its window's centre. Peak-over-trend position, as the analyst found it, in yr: 219.0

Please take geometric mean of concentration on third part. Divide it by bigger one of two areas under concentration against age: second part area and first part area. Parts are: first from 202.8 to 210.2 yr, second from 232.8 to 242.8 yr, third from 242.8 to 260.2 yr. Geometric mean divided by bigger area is 0.10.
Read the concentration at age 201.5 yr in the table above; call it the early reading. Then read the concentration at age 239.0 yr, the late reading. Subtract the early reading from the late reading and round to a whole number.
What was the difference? -27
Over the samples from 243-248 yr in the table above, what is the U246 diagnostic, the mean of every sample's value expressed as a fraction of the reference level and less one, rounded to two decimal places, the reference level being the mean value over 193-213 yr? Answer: -0.38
